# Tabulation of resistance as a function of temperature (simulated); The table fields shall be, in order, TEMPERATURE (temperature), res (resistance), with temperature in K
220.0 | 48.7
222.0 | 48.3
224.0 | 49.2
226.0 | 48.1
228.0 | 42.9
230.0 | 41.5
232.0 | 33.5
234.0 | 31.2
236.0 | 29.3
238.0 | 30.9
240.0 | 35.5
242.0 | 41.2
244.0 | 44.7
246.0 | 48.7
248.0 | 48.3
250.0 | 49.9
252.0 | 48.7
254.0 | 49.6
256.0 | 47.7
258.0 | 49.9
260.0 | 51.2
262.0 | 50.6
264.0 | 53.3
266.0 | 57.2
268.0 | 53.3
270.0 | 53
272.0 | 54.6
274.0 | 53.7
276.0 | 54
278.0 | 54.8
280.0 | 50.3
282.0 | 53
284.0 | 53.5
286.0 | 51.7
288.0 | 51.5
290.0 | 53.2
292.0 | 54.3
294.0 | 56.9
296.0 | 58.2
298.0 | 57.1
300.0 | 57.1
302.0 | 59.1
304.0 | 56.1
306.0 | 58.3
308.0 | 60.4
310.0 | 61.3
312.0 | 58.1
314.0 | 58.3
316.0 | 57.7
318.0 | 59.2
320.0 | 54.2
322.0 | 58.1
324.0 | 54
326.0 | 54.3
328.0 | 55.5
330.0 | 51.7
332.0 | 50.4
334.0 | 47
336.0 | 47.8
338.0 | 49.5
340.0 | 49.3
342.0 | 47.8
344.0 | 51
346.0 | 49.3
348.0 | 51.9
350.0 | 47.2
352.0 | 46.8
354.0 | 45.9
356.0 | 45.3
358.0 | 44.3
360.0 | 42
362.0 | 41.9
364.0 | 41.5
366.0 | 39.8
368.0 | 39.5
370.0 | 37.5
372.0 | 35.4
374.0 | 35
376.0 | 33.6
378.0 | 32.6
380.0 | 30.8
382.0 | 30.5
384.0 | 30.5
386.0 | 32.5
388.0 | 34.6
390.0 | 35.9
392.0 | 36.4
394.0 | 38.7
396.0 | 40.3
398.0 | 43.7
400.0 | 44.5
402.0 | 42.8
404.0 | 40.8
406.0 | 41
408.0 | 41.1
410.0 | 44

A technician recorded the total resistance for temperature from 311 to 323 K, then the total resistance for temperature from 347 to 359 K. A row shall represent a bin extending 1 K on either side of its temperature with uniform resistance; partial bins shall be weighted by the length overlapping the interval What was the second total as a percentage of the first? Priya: 81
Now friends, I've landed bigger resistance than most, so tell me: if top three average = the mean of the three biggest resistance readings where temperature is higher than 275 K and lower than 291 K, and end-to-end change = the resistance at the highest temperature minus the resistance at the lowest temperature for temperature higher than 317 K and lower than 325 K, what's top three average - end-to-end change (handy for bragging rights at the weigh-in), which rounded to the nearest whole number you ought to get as 59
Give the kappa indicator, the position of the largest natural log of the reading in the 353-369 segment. 354.0 K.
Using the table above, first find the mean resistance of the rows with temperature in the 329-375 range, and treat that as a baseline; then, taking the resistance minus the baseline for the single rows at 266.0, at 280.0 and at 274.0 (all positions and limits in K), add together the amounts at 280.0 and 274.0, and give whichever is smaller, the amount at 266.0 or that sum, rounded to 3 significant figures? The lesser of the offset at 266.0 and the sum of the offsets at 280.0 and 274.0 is 12.1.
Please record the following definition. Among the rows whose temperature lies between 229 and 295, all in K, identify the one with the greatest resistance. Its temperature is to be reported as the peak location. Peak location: 266.0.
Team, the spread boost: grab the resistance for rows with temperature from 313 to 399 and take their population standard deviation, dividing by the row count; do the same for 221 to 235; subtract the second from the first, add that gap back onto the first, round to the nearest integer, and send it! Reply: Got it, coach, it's 10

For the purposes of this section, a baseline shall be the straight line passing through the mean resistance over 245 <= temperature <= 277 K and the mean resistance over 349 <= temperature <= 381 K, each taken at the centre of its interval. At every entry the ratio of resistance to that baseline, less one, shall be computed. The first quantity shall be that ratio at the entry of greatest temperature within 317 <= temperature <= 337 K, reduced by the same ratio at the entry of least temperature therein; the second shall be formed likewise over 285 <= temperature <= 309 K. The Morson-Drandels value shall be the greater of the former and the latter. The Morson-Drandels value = 0.24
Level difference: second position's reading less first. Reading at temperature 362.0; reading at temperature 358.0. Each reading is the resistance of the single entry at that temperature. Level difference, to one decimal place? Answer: 2.4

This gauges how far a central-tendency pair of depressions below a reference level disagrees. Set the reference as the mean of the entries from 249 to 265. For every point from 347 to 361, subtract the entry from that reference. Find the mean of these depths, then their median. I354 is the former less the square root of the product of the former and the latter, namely 0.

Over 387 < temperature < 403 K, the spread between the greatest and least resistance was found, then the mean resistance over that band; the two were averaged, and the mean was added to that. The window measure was 64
